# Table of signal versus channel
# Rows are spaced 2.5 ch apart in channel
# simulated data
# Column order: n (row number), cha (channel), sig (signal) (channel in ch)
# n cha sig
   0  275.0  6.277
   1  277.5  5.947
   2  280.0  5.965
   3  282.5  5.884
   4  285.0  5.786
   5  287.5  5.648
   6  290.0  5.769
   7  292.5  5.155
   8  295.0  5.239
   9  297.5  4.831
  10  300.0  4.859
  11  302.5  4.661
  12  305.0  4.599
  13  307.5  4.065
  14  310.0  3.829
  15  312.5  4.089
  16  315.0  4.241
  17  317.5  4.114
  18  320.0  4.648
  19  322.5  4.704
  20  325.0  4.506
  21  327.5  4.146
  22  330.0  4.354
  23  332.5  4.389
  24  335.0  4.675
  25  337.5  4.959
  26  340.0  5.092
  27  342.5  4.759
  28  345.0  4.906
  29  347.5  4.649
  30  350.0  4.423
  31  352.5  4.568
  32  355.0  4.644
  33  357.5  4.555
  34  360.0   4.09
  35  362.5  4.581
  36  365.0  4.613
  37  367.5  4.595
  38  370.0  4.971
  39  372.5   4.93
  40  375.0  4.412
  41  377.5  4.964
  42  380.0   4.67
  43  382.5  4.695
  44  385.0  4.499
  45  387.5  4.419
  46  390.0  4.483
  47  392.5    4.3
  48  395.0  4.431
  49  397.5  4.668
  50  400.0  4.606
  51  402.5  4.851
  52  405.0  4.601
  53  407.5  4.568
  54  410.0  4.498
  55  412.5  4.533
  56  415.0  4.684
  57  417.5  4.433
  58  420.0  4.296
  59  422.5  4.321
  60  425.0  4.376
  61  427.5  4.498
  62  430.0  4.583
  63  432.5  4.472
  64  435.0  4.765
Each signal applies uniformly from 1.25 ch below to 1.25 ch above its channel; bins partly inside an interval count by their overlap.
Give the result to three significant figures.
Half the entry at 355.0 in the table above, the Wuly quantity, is 2.32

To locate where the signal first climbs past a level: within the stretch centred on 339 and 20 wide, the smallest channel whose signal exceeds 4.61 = 335.0 ch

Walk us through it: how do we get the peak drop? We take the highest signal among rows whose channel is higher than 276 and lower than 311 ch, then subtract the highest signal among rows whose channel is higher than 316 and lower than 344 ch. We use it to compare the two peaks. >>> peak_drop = 0.9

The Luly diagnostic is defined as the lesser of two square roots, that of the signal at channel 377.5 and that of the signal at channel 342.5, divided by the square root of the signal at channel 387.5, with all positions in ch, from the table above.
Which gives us 1.04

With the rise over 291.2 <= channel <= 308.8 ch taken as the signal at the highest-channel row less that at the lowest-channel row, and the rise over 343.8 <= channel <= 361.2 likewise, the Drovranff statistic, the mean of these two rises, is -0.95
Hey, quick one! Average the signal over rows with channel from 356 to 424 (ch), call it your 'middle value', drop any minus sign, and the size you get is 4.57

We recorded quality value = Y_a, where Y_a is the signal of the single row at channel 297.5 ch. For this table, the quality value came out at 4.831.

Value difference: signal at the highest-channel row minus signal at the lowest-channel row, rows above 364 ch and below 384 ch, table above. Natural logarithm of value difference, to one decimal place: -2.5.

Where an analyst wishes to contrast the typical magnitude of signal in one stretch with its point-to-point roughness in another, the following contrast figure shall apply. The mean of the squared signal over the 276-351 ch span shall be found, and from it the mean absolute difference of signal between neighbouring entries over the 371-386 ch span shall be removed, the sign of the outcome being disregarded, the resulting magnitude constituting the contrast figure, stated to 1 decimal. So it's 23.4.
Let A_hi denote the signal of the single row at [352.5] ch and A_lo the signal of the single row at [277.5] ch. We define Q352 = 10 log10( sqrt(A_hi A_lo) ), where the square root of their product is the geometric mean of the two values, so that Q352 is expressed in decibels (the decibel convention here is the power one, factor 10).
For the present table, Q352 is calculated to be 7.17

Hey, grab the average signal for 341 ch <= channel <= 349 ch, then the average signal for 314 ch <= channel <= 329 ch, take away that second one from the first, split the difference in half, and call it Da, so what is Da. 0.19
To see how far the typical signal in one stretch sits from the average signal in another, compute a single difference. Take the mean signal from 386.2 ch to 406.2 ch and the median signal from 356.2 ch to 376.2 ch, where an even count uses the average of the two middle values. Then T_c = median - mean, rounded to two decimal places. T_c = 0.04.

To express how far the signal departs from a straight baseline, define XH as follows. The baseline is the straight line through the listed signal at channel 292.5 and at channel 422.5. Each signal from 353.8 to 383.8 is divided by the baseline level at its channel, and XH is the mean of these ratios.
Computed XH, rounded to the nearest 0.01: 1.00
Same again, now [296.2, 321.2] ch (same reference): 0.87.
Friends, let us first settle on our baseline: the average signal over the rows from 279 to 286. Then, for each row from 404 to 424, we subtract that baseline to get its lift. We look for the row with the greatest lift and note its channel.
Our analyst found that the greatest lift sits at 415.0 ch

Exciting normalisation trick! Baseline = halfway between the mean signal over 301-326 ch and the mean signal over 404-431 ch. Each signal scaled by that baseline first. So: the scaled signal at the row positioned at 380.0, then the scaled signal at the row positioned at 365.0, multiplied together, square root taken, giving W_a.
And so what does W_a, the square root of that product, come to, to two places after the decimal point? 1.05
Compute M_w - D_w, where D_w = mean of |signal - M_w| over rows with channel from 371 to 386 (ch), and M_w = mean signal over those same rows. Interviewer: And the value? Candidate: 4.53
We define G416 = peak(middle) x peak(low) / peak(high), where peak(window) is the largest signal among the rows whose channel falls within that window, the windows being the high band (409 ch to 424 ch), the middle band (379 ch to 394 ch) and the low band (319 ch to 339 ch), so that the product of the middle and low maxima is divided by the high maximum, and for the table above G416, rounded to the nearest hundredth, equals 4.97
